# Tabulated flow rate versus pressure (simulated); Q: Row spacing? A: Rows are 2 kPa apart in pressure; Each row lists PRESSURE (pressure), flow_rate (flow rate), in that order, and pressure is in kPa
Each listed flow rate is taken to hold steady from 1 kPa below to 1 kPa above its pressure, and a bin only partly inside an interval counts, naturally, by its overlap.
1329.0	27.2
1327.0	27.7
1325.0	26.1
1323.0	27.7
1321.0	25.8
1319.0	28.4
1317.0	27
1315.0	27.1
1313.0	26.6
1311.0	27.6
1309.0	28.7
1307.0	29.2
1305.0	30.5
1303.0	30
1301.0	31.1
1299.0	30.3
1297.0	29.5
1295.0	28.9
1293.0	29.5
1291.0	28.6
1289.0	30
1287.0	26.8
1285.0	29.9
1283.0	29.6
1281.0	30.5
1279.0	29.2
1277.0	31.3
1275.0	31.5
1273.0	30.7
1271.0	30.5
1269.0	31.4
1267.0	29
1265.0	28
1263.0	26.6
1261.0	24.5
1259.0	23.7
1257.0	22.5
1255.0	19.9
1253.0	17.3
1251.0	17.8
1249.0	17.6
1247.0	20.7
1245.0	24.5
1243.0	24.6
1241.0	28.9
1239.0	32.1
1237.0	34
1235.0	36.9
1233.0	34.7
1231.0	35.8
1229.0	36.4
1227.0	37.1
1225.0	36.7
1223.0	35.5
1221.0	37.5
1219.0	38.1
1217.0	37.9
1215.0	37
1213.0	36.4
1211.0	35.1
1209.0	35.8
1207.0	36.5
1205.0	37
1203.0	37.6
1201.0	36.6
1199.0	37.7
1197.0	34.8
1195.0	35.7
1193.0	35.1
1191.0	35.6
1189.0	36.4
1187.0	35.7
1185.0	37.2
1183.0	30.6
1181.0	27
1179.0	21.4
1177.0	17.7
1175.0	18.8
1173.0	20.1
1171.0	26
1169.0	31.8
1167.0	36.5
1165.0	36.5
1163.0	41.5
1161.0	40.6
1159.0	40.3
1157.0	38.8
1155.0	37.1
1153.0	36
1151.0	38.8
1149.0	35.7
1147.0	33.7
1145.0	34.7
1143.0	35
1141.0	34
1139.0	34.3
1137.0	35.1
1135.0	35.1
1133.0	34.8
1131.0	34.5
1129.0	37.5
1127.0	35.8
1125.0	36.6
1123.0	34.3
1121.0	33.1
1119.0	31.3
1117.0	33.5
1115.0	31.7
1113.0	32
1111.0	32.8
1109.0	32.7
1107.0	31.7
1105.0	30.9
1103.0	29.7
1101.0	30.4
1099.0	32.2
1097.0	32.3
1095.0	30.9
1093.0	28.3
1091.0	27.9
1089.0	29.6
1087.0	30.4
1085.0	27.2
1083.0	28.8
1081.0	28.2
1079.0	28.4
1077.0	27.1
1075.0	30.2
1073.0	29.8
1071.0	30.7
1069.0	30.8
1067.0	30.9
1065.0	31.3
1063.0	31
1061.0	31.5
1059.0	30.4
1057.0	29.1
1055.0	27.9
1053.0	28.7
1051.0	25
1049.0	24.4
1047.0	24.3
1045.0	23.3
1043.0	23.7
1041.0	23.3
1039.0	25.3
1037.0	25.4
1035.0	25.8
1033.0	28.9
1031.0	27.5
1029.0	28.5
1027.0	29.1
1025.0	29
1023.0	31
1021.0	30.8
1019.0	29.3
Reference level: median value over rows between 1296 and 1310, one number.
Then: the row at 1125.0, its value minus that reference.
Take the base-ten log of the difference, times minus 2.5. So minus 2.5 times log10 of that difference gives -2.05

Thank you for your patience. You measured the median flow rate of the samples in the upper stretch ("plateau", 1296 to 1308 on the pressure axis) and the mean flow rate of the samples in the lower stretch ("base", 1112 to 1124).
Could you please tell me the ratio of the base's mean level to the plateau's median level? 1.08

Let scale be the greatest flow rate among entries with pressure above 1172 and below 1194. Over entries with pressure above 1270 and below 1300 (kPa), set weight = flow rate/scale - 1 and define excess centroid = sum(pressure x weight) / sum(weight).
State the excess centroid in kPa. 1285.6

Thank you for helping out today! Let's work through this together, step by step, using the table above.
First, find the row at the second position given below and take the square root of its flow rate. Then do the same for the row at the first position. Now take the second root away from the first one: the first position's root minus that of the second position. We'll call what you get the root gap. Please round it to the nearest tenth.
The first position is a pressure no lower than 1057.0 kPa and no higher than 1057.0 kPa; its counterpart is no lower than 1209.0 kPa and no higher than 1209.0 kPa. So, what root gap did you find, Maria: -0.6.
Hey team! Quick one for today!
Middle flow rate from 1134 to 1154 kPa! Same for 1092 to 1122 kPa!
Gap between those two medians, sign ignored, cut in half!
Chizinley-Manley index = 1.7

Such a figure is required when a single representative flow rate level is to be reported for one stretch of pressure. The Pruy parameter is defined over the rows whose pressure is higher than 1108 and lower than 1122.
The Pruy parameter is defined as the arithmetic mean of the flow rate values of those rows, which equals 32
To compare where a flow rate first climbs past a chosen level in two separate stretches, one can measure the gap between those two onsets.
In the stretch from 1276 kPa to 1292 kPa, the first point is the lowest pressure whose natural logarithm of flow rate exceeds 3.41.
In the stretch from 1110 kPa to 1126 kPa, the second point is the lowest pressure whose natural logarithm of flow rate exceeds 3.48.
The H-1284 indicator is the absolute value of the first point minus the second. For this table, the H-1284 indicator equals 166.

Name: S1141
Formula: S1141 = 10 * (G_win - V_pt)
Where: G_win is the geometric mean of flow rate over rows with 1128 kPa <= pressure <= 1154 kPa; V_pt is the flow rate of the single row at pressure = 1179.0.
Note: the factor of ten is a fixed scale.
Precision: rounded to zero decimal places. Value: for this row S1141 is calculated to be 139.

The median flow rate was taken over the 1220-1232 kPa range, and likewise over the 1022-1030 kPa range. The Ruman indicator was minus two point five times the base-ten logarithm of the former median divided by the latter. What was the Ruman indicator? -0.2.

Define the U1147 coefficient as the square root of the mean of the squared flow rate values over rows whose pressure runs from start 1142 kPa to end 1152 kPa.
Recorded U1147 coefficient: 35.6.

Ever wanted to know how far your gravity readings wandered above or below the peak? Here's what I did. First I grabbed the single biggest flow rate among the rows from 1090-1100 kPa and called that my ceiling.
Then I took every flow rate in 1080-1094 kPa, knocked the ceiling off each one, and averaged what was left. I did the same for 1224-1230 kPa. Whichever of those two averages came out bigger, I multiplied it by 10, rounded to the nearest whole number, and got 44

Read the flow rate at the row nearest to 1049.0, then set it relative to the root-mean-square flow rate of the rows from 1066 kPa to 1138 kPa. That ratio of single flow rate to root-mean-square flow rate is 0.77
